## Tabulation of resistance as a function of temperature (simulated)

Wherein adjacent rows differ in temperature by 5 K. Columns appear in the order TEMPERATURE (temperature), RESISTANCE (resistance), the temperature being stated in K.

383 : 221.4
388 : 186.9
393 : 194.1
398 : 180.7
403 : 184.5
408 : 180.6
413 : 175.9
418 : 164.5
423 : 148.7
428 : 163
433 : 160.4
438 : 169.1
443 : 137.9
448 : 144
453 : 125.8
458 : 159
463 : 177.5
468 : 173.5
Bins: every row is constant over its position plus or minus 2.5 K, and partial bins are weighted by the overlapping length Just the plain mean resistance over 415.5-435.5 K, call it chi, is 159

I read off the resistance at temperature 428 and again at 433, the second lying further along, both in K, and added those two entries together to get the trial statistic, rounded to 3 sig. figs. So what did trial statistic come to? 323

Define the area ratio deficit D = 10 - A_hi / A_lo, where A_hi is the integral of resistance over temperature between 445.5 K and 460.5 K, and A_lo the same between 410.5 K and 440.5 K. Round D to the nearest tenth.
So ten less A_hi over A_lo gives 9.6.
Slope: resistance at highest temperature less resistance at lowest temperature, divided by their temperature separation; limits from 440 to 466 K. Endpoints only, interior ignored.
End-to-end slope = 2.0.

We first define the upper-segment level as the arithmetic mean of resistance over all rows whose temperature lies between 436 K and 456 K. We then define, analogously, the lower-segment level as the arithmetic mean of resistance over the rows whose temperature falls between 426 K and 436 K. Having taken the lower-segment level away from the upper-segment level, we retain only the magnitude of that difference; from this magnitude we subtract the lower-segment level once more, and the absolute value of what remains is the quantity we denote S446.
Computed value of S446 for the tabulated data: 144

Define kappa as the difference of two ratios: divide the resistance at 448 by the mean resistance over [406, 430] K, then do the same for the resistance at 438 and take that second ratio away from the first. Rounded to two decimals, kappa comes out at -0.15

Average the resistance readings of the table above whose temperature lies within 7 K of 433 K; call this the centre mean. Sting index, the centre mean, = 164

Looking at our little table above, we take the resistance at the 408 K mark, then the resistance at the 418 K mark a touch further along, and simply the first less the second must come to 16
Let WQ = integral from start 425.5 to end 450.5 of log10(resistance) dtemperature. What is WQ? 54.7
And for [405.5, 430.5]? 55.5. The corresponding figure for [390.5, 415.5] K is 56.6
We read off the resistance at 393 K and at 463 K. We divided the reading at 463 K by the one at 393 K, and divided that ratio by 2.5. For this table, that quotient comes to 0.366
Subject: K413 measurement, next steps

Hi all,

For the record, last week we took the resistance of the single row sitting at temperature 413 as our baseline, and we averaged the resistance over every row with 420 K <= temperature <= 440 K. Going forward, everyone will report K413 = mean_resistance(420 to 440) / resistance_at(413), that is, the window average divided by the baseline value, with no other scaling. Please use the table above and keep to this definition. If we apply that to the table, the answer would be 0.91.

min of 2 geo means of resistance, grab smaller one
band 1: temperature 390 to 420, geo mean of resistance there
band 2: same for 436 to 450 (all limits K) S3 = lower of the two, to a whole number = 150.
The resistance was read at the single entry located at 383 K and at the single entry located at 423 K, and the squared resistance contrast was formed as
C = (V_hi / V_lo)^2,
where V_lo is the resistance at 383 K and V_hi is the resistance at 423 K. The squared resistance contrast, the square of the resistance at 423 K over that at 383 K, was 0.5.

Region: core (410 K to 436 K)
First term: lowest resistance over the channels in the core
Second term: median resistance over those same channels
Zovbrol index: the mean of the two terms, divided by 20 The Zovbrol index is 7.8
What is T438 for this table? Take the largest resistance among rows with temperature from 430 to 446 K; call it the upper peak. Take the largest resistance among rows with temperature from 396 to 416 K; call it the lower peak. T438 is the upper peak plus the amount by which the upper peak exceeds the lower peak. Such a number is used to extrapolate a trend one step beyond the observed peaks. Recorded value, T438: 154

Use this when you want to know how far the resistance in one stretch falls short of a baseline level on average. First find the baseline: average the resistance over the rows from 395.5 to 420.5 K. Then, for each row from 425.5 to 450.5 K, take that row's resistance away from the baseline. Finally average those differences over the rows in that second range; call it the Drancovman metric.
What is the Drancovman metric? 22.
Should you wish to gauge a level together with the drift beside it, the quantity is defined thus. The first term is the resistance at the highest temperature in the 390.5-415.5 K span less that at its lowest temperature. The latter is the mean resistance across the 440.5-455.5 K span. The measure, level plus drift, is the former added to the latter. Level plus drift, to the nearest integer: 118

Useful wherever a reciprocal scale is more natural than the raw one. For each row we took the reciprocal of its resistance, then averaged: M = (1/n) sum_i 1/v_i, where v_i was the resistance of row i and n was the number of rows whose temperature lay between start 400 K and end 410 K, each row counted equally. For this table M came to 0.0055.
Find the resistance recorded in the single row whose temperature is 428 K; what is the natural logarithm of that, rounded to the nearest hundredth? 5.09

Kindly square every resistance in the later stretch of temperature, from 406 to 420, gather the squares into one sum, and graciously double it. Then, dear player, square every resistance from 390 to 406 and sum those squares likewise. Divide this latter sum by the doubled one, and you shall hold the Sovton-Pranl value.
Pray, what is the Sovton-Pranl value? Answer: 0.58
